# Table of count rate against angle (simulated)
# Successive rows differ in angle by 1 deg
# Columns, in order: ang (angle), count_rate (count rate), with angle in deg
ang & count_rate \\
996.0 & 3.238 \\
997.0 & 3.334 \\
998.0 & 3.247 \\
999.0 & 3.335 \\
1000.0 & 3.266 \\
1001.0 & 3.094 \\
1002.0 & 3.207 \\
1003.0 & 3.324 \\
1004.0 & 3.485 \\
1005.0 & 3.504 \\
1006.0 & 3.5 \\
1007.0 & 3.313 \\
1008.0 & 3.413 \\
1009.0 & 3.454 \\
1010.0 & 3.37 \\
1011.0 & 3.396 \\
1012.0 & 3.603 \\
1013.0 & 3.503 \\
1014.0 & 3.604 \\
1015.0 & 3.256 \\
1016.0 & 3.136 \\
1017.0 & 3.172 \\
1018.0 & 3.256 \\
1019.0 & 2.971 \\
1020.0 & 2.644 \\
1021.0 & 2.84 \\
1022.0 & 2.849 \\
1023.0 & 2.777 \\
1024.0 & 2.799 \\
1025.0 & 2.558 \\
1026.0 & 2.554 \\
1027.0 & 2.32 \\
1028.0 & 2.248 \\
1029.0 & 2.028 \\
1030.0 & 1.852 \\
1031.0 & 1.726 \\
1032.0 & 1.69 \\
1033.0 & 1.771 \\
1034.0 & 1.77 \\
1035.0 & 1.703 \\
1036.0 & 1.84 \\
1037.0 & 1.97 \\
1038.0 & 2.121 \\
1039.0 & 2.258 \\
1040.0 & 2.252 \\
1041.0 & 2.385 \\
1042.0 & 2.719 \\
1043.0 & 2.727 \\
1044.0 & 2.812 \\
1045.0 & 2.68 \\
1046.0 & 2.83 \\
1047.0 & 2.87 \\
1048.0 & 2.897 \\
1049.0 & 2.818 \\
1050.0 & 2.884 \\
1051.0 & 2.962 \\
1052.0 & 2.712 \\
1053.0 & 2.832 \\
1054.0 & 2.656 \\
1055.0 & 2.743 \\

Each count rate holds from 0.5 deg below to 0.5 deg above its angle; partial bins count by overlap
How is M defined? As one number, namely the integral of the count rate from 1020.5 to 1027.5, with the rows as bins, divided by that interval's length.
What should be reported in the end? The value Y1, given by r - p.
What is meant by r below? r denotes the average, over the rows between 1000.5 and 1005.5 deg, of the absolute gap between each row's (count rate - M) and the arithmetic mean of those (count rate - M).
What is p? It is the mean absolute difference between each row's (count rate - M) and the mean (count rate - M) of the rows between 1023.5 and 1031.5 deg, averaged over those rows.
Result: -0.159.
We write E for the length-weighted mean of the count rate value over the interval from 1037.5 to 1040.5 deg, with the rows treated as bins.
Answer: 2.2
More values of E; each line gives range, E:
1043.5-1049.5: 2.8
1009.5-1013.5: 3.5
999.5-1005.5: 3.3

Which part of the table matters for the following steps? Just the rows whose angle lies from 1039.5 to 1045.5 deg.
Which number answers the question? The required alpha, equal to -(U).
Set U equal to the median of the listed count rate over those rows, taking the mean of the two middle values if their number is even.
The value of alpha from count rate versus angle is -2.70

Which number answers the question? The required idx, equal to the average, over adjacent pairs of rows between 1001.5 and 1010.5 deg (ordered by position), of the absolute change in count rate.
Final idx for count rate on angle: 0.089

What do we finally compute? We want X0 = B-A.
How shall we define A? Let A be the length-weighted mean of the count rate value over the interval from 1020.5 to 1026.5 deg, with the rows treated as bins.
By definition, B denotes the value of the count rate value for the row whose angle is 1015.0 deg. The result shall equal 0.5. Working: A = 2.7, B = 3.256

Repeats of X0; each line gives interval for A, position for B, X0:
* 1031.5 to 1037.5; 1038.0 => 0.3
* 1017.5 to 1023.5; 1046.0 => -0.1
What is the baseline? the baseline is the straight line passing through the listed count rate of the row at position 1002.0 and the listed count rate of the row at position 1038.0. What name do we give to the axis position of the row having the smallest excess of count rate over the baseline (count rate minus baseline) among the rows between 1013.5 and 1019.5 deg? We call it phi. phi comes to 1019.0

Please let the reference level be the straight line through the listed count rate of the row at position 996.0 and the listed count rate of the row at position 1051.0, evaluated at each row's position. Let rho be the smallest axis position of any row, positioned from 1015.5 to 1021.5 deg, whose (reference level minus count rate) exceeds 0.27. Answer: 1020.0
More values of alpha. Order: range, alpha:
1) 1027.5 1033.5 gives -1.81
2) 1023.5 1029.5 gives -2.44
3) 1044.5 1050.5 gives -2.85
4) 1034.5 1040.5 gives -2.05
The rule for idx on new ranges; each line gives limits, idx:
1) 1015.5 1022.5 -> 0.156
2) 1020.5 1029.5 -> 0.109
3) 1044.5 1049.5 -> 0.074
